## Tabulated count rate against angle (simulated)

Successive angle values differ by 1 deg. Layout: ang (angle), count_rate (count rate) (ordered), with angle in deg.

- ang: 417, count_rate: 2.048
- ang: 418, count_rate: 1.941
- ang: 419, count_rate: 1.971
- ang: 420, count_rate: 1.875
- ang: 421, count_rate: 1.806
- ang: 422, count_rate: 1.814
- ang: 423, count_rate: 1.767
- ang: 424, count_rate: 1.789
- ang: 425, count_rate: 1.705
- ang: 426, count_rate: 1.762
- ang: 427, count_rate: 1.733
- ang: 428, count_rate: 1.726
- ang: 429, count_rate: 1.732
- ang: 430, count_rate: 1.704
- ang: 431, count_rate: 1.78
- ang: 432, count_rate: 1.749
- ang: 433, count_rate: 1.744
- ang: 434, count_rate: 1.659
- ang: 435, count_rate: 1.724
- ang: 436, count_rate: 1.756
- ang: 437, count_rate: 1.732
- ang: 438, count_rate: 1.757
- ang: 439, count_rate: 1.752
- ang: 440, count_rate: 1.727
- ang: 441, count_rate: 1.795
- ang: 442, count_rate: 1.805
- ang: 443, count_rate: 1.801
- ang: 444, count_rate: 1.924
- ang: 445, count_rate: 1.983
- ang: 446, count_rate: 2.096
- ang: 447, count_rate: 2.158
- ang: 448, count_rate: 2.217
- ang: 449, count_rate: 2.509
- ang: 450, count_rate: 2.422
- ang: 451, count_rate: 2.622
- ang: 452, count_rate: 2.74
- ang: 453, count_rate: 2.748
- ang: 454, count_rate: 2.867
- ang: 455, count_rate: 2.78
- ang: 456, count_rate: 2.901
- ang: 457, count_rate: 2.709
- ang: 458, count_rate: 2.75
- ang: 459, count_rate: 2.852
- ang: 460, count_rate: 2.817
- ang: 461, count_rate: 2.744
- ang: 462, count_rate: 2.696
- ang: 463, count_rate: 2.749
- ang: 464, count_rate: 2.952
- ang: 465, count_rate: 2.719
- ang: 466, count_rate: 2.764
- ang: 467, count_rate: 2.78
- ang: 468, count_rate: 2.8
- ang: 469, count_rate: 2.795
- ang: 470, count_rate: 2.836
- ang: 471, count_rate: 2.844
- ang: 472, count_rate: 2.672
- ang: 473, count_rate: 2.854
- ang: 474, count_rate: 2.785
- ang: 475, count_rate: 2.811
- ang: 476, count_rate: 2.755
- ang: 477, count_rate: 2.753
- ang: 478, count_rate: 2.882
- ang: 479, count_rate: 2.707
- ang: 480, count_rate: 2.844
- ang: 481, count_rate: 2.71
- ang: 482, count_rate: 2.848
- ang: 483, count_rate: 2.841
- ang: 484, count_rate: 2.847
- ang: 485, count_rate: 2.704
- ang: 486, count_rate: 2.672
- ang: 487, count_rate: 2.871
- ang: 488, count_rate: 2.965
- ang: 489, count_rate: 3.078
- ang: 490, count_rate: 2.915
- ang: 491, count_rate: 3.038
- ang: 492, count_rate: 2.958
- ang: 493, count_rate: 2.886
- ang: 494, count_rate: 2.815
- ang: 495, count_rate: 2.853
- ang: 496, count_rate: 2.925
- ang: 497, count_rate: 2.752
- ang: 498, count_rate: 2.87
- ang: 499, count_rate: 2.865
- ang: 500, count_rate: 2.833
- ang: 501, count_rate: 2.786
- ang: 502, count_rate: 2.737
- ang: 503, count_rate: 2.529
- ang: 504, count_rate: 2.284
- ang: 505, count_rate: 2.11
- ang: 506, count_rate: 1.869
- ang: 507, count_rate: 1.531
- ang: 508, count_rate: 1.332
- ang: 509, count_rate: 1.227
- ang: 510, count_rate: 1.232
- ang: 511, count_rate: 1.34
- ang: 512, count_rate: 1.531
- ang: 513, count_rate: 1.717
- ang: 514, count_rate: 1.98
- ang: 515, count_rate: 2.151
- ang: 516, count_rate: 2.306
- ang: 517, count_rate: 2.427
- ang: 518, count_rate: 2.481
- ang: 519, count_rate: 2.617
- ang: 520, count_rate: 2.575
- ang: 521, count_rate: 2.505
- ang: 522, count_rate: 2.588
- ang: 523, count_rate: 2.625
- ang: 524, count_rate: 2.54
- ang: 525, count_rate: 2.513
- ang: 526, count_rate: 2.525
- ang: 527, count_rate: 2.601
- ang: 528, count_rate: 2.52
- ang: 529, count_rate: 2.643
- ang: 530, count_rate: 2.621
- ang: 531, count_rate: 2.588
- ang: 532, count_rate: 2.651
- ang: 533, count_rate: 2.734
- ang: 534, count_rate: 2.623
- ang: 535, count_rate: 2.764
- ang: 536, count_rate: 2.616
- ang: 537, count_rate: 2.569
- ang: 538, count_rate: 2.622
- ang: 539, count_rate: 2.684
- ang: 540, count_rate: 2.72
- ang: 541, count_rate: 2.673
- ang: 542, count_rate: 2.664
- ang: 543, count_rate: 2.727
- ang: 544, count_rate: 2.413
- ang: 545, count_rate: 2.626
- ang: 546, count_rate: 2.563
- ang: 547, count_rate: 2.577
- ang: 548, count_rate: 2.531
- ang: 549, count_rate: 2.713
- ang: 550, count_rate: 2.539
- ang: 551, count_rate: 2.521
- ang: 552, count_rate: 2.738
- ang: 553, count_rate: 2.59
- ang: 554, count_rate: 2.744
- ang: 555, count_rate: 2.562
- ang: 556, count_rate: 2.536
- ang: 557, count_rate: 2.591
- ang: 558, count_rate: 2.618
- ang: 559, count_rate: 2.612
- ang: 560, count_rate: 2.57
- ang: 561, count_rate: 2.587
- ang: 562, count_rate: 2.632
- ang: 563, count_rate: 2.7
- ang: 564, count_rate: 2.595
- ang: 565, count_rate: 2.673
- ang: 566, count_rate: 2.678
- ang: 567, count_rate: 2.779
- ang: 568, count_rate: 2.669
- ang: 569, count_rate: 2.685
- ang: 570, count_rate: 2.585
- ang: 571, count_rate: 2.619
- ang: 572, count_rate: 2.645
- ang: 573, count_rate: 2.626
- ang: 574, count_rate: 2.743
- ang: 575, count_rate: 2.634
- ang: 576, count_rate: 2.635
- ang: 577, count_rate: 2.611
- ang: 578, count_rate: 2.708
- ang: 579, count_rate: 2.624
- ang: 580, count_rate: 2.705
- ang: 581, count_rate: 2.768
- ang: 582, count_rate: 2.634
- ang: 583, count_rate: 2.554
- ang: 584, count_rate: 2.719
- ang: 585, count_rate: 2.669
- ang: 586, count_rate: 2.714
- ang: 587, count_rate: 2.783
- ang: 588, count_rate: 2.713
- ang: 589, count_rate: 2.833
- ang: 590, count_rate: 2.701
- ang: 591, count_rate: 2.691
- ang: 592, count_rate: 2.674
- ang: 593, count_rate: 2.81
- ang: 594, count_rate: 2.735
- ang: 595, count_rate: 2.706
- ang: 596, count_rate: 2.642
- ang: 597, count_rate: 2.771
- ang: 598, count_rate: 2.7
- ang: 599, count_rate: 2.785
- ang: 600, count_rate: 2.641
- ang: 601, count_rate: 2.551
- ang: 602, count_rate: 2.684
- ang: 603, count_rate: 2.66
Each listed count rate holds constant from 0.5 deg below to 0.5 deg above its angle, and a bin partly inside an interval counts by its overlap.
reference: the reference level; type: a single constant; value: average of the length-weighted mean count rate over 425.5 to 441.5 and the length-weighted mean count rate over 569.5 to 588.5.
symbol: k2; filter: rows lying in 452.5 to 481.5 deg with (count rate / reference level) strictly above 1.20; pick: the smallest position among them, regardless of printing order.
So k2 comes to 453 deg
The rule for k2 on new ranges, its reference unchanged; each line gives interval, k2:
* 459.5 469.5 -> 460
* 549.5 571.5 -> 552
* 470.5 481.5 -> 471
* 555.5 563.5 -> 563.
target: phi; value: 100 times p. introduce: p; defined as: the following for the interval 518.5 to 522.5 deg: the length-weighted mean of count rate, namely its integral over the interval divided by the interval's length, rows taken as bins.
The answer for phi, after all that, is 257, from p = 2.57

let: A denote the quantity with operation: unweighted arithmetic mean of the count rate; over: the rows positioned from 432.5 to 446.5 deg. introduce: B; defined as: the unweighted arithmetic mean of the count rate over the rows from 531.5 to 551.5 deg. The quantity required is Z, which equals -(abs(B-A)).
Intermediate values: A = 1.8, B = 2.6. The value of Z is -0.8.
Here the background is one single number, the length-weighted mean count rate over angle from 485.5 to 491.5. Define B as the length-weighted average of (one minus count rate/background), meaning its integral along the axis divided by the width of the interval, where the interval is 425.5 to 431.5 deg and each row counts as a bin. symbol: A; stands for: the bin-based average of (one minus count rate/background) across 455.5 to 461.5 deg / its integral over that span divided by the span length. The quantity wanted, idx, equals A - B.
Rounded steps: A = 0.044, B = 0.40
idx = -0.36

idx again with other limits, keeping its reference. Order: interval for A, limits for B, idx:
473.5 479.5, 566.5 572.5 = -0.04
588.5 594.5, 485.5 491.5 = 0.06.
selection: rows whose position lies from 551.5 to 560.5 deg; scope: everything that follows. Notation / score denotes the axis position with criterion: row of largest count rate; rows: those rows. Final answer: 554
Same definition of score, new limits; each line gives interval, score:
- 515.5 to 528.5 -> 523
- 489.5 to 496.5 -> 491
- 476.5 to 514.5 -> 489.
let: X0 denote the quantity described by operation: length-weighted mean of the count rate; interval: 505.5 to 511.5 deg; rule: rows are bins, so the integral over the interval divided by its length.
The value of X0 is 1.42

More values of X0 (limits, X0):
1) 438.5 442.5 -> 1.77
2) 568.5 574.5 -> 2.65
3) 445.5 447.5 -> 2.13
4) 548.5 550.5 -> 2.63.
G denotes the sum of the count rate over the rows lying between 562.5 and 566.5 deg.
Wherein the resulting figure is 10.6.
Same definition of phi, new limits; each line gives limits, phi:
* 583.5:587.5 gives 272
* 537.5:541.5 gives 267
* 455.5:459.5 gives 280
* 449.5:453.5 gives 263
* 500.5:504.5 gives 258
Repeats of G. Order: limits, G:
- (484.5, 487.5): 8.2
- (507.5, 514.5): 10.4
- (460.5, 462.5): 5.4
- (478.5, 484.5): 16.8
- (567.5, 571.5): 10.6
